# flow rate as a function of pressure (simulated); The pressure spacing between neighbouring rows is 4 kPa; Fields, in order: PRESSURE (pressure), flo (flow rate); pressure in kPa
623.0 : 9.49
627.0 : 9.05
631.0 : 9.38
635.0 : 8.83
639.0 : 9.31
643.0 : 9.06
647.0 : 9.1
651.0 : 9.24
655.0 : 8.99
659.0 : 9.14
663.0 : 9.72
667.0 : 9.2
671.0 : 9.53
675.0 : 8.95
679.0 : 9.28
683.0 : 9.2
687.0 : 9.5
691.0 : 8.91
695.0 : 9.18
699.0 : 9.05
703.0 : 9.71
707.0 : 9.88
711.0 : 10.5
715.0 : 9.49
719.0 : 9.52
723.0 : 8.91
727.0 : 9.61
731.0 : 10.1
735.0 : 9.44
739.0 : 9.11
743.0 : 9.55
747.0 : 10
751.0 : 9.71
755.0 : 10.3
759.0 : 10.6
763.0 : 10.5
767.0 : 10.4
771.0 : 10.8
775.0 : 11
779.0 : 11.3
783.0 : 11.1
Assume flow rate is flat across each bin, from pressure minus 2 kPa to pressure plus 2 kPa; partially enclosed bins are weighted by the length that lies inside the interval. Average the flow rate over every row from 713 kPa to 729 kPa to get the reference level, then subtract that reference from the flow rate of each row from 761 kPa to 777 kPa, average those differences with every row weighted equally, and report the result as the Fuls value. 1.29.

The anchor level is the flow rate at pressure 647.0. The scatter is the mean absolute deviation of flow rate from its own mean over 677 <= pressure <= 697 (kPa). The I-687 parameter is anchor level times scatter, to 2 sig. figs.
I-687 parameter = 1.3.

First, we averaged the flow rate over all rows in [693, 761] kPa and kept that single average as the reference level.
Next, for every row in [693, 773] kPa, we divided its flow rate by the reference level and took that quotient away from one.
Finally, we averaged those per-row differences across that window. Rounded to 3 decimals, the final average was -0.014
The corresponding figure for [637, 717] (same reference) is 0.035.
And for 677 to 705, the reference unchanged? 0.044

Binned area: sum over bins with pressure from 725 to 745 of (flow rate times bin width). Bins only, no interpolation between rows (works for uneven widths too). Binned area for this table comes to 191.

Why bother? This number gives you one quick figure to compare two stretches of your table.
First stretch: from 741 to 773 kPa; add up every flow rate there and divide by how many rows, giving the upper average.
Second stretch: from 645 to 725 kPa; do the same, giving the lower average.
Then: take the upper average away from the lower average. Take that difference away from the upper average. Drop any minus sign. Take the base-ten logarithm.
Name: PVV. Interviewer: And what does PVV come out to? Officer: 1.05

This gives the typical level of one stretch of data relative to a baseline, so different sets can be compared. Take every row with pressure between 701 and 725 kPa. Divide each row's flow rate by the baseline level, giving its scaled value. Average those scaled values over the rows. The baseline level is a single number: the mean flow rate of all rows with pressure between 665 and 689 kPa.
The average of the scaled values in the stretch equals 1.04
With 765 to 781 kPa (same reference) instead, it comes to 1.17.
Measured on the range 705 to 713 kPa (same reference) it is 1.10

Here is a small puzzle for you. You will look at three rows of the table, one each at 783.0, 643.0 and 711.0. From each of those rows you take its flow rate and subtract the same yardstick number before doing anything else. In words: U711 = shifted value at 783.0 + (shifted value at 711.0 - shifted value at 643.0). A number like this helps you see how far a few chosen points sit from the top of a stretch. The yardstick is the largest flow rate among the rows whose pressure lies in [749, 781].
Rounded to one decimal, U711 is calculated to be 1.2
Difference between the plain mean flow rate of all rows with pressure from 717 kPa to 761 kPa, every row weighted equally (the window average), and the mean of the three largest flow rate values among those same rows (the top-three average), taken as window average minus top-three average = -0.62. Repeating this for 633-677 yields -0.33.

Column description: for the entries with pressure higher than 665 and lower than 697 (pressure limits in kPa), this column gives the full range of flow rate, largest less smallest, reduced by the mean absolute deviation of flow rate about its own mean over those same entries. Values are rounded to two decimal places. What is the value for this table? 0.46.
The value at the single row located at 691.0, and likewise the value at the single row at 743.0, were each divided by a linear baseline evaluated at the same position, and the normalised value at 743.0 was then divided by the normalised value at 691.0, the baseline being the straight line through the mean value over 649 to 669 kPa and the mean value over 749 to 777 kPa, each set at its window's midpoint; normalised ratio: 1.01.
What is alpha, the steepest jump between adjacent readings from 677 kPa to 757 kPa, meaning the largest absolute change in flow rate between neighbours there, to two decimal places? 1.01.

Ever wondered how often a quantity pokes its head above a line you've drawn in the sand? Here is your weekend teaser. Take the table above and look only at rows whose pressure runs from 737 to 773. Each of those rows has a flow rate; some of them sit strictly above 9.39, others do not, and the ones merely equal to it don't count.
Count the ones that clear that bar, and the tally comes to 8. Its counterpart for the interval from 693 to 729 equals 6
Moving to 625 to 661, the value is 0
